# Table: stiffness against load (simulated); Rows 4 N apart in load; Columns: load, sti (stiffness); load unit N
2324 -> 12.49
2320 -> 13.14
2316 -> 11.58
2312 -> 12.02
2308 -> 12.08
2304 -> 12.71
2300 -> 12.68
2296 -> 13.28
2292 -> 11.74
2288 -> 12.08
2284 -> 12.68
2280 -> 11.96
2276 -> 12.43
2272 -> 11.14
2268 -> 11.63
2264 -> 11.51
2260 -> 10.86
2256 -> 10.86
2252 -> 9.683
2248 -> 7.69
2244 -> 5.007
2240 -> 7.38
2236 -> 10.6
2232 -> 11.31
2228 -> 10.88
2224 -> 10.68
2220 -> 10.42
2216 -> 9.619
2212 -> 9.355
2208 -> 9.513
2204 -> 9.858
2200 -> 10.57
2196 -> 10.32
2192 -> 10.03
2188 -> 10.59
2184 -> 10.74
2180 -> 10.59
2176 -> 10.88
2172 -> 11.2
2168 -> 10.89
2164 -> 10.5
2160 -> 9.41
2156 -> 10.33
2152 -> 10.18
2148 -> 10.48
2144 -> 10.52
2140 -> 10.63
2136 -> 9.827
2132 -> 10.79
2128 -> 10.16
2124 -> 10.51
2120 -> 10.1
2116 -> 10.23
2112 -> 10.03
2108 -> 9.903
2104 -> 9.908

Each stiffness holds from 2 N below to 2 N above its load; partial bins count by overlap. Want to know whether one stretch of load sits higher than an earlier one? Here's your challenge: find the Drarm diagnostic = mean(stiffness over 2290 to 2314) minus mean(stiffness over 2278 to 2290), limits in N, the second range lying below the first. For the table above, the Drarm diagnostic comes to 0.2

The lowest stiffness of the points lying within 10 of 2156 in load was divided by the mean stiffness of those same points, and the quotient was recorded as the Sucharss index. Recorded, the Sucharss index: 0.924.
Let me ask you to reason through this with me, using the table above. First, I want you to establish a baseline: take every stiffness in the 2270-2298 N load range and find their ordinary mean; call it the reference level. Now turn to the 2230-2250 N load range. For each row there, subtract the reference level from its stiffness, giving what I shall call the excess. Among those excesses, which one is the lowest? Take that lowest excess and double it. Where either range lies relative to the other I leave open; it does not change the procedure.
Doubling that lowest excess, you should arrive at -14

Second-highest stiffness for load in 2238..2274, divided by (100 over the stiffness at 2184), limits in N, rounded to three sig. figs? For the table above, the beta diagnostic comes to 1.24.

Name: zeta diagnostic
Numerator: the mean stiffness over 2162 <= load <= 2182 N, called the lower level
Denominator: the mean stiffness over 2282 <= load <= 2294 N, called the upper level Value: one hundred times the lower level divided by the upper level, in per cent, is 89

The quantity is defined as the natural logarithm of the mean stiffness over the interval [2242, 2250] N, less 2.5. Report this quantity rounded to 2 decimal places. -0.65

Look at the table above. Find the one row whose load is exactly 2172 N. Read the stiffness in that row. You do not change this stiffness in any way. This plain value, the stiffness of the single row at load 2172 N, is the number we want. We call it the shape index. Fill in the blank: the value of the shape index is 11.2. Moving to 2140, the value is 10.63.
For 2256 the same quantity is 10.86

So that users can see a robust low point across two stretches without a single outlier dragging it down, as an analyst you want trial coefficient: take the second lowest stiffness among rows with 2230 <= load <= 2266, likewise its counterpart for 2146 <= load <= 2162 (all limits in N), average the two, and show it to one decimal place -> 8.8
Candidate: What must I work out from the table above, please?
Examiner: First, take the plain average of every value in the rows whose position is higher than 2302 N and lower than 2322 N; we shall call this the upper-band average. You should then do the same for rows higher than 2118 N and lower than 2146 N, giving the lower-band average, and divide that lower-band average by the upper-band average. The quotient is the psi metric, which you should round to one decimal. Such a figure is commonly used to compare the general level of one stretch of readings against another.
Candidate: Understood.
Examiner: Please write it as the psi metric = 0.8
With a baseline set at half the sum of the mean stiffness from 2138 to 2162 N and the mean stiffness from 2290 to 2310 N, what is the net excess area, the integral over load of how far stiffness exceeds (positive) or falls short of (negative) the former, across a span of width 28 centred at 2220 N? -31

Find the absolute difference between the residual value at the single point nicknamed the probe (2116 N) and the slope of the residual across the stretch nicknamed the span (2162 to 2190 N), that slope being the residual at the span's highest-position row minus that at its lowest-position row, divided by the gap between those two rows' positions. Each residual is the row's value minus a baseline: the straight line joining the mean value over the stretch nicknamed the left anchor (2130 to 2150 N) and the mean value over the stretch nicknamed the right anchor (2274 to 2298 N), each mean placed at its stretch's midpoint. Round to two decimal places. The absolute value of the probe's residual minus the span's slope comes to 0.10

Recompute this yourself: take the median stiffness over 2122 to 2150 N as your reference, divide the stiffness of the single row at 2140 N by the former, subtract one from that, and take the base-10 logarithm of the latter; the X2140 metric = -1.9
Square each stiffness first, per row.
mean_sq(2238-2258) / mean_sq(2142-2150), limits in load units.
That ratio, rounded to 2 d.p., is 0.64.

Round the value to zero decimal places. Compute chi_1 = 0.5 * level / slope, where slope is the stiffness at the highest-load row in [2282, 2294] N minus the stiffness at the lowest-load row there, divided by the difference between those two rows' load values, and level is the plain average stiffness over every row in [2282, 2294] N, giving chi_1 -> -52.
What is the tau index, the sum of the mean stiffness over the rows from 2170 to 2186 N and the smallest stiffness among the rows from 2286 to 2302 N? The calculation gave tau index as 22.6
